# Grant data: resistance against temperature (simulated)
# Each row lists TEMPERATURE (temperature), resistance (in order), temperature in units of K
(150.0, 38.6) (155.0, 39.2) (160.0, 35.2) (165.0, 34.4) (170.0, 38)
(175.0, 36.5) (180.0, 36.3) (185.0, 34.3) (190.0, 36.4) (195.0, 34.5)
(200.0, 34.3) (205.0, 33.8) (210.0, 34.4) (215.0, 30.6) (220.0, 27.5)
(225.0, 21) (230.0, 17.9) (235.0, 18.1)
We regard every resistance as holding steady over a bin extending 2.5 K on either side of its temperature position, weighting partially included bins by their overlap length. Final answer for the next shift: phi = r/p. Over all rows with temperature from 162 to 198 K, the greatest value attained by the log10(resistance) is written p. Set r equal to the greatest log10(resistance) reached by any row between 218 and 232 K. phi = 0.91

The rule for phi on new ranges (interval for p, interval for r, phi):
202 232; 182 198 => 1.02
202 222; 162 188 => 1.03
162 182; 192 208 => 0.97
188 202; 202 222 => 0.98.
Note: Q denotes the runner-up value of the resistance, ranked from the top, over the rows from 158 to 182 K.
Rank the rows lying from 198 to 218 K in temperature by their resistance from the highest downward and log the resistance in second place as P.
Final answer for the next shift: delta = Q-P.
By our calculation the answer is 2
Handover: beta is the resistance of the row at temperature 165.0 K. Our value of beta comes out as 34.4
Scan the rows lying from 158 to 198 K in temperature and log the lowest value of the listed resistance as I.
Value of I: 34.3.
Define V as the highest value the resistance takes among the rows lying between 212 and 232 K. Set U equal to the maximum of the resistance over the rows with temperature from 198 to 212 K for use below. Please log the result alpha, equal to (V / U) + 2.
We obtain 2.89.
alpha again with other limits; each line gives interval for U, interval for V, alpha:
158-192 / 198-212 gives 2.91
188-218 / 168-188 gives 3.04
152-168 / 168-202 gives 2.97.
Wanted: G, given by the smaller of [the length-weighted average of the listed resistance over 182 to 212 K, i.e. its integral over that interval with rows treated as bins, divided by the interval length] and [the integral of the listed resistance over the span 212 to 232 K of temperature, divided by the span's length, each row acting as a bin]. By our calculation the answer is 25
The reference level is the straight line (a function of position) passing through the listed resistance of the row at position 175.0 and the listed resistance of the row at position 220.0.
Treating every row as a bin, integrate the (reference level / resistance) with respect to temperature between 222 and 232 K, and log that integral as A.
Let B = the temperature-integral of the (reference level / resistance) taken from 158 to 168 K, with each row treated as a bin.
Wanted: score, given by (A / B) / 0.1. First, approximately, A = 13.2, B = 11.1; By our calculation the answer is 11.9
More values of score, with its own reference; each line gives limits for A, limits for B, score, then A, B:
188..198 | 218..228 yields 8.1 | 9.3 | 11.5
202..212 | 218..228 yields 7.7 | 8.8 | 11.5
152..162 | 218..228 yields 9.3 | 10.8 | 11.5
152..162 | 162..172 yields 10.1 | 10.8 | 10.6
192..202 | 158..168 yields 8.4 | 9.3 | 11.1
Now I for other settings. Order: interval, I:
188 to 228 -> 21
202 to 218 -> 30.6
